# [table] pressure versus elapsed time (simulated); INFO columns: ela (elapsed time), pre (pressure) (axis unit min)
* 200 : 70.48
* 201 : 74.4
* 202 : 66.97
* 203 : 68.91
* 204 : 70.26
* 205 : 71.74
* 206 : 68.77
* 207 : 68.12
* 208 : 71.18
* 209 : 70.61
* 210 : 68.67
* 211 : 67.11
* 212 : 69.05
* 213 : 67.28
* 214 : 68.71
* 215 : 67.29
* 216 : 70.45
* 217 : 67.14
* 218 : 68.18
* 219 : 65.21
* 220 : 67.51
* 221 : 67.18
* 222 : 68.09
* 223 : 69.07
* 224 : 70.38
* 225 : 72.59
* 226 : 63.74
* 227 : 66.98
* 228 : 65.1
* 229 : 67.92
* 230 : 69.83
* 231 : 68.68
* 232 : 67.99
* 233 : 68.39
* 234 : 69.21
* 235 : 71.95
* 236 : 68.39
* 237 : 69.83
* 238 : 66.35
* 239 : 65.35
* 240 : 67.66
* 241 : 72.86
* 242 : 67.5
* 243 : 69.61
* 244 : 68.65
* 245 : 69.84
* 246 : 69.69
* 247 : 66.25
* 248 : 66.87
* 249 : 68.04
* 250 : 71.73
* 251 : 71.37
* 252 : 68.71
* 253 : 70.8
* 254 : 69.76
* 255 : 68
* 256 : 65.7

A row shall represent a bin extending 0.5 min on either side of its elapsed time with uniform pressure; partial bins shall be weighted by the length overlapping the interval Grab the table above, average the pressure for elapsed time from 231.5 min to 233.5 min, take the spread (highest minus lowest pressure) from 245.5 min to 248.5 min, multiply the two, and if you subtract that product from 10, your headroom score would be -225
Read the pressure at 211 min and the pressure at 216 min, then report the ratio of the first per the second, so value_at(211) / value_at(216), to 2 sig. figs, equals 0.95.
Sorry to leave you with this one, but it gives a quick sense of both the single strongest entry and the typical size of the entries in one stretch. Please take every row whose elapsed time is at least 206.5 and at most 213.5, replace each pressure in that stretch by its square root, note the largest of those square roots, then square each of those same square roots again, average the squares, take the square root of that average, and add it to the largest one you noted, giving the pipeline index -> 16.7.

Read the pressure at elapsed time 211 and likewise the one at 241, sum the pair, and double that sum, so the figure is 279.9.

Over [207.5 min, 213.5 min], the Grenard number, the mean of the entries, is 69.0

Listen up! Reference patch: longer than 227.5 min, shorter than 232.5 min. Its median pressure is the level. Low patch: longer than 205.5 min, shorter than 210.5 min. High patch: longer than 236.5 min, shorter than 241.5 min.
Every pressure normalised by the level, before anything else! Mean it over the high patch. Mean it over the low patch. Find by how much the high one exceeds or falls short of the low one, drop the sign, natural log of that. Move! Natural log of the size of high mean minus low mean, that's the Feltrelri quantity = -4.2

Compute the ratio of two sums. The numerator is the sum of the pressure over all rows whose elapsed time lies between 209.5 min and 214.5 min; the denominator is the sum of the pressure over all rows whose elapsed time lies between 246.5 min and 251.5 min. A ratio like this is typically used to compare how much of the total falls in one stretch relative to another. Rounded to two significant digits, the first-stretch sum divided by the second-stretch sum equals 0.99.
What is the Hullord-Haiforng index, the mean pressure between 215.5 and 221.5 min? 67.6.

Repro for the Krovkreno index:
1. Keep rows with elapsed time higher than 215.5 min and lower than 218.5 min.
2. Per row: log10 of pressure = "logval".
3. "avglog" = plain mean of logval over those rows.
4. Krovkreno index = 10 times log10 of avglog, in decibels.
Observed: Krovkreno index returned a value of 2.64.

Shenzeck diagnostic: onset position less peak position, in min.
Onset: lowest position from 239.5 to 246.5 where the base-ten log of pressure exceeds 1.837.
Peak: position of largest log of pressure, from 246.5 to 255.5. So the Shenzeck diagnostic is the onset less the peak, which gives -9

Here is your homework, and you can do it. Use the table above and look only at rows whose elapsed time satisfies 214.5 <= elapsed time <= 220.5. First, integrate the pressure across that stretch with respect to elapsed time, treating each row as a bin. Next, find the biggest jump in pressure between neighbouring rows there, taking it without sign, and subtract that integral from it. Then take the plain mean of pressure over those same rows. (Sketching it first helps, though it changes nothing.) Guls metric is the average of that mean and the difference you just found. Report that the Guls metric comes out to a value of -167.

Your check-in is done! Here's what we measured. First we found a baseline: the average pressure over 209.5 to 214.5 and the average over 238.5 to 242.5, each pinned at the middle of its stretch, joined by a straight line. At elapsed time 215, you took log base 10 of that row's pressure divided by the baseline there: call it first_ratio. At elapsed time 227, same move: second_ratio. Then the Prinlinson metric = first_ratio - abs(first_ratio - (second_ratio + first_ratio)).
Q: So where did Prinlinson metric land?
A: -0.014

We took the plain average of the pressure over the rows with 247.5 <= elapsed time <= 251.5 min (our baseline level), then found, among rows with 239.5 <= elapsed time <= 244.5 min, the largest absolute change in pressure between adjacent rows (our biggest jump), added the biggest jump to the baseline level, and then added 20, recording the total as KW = 94.9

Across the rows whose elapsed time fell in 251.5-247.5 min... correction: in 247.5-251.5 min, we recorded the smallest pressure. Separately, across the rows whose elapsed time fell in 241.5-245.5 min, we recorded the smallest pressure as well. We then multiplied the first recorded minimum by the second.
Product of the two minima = 4514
